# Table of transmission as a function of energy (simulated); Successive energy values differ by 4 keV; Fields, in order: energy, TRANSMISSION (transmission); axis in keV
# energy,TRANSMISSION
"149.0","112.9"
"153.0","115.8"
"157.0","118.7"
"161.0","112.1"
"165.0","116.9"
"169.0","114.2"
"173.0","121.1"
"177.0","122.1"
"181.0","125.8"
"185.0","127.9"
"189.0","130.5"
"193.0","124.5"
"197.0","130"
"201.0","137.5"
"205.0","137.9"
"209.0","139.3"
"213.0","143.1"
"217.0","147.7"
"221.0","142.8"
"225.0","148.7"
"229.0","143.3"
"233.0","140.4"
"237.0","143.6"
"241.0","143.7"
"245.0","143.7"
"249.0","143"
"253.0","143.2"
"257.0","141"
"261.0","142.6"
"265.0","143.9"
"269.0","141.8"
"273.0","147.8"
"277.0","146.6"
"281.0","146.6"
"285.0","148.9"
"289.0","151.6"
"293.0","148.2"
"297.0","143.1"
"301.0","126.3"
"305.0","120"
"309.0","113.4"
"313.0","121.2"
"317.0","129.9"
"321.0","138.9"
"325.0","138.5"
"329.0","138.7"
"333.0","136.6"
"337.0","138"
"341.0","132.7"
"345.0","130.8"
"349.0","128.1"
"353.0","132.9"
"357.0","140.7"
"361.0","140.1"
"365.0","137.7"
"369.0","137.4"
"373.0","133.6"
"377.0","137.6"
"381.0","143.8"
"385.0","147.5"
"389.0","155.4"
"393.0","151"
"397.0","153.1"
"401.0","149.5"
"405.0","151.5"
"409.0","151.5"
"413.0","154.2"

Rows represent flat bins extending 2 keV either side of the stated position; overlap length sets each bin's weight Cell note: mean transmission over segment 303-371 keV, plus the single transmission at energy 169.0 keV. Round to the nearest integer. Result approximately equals 247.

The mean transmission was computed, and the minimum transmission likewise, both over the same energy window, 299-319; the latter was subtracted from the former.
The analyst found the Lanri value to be 8.8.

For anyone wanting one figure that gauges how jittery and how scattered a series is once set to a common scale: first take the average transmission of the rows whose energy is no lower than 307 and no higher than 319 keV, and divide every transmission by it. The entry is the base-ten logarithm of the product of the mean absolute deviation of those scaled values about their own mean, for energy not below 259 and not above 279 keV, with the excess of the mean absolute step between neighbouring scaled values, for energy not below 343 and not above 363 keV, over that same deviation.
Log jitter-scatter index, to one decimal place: -3.6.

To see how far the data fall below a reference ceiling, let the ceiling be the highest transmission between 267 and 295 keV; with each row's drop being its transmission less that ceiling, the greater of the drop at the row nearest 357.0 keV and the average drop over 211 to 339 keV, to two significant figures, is -11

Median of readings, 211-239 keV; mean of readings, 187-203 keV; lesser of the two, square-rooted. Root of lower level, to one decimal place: 11.4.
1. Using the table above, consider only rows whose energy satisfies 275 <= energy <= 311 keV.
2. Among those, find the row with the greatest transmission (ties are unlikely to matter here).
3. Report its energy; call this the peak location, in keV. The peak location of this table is 289.0 keV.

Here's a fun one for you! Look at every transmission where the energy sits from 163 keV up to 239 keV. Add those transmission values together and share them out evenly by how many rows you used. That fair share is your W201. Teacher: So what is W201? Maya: 134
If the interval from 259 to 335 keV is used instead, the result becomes 138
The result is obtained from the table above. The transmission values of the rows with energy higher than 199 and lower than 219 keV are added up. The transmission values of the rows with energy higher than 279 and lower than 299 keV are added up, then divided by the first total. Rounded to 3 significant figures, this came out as 1.05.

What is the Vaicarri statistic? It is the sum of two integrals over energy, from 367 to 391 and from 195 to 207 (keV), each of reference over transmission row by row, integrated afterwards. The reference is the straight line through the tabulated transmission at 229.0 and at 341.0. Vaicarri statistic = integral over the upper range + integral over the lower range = 35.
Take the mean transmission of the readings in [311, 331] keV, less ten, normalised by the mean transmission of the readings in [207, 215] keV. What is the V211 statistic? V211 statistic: 0.87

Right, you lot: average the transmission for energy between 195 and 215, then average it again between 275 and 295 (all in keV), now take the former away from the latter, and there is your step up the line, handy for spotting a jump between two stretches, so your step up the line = 11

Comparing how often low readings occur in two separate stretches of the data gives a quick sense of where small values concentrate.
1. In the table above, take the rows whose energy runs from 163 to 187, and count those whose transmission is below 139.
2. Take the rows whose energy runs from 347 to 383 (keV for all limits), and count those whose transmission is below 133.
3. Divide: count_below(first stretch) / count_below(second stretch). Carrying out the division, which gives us 3.0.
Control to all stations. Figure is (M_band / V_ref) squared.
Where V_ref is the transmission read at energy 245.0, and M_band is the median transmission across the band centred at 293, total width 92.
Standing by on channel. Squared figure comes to 0.97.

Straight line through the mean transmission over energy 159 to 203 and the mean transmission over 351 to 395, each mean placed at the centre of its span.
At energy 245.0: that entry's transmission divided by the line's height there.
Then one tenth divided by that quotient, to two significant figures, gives 0.090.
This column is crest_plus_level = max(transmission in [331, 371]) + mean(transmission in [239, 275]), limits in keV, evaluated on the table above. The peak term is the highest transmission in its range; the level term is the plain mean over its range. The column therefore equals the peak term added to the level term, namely 284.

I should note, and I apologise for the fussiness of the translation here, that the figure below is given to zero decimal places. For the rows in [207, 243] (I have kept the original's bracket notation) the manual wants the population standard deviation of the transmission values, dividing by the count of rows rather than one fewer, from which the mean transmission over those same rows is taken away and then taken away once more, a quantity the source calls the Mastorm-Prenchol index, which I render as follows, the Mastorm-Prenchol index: -284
